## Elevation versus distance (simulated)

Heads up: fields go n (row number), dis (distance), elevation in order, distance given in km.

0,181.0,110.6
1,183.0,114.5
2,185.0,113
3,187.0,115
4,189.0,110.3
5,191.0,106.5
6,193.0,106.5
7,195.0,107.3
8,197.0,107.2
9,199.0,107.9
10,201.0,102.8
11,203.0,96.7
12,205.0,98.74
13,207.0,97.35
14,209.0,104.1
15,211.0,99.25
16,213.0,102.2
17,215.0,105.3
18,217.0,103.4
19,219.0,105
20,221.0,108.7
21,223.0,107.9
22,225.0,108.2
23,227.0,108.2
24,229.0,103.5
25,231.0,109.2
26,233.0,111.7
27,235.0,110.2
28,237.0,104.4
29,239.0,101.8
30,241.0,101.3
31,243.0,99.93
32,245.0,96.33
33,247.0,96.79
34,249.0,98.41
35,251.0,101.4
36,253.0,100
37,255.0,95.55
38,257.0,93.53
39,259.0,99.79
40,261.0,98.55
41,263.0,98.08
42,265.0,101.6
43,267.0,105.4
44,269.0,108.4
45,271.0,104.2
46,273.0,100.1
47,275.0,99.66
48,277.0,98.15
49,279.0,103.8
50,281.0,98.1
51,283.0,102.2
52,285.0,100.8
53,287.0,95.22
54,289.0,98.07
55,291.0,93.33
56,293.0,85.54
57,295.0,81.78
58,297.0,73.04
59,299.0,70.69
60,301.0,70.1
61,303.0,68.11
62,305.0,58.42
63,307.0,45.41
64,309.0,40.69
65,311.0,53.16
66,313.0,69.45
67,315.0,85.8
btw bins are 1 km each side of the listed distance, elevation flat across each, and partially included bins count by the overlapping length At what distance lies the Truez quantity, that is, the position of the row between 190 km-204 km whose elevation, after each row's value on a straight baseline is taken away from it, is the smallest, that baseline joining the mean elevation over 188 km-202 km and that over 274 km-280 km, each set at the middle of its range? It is 203.0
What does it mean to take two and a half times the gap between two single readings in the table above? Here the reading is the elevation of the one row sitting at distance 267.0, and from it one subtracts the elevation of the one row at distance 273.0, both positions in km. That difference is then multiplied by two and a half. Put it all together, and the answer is 13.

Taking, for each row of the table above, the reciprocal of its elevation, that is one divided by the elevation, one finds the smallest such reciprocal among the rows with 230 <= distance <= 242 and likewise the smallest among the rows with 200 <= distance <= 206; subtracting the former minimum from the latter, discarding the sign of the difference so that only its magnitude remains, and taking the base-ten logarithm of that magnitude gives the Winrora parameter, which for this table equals -3.1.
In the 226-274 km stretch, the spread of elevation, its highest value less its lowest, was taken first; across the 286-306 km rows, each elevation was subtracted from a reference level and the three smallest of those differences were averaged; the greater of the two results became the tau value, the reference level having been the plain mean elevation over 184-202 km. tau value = 18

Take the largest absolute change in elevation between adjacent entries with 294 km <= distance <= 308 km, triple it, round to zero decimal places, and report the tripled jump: 39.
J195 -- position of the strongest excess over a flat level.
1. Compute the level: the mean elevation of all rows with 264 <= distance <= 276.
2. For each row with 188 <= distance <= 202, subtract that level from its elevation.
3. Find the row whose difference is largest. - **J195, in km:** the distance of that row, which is 189.0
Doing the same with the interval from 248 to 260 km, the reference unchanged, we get 251.0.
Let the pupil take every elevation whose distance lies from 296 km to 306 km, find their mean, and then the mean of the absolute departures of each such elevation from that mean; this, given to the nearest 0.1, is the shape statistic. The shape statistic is 3.9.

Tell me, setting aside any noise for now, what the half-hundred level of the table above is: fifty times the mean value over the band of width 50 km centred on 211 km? 5286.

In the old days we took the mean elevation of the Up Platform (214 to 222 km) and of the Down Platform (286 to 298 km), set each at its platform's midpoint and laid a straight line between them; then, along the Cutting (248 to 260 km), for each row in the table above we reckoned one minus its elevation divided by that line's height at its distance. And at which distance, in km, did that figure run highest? 257.0 km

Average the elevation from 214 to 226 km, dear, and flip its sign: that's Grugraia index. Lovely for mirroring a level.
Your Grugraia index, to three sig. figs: -106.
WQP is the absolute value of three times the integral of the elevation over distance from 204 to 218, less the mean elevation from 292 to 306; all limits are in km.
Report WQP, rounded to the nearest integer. 4190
